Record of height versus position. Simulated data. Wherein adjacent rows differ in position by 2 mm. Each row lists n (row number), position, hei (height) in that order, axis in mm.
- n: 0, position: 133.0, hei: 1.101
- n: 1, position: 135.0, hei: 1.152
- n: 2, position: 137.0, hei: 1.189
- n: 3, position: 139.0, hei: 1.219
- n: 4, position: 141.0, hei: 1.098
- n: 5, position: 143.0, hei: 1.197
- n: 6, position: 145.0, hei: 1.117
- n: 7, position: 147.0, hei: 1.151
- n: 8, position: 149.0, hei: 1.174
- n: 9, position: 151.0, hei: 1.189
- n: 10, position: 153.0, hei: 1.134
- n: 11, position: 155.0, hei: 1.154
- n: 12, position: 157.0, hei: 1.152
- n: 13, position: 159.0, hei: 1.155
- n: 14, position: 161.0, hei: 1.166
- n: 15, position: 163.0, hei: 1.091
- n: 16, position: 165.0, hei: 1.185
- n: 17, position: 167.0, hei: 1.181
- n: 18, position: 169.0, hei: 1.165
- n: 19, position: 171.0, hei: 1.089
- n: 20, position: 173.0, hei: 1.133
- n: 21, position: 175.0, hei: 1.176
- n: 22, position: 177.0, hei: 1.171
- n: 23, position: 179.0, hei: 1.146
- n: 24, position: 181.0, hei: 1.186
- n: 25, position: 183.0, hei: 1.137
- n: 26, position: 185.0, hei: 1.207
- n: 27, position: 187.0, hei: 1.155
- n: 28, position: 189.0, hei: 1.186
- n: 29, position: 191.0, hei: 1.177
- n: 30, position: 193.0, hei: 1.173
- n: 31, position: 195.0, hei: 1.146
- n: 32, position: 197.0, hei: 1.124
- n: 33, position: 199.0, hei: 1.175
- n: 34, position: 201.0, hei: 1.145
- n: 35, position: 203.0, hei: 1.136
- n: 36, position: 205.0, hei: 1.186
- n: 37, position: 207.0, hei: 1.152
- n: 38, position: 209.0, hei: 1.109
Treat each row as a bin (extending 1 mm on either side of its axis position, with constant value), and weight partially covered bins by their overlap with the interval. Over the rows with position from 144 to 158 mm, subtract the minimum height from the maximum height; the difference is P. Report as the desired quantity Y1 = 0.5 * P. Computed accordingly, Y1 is 0.036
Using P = 0.072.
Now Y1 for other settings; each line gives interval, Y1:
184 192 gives 0.026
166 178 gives 0.046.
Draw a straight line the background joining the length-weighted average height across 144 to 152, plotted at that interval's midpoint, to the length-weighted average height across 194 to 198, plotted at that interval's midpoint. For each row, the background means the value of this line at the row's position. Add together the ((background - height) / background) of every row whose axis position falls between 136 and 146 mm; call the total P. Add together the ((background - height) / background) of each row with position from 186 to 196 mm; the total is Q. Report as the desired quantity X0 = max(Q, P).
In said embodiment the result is -0.013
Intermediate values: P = -0.01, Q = -0.132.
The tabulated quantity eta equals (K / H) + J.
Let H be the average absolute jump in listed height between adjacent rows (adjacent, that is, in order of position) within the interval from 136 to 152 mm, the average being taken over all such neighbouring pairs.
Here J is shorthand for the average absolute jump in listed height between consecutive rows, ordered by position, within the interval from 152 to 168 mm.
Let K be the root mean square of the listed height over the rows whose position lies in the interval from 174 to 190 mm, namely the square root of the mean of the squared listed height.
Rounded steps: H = 0.057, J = 0.030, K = 1.17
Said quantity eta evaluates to 20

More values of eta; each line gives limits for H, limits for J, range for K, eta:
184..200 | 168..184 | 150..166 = 41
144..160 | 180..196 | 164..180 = 53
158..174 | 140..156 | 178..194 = 26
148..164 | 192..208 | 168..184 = 45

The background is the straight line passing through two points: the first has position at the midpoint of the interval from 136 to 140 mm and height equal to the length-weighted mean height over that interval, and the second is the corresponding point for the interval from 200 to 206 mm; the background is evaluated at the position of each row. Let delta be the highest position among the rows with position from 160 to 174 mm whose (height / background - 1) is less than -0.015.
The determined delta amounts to 173.0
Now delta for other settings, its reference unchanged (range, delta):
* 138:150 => 149.0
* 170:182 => 179.0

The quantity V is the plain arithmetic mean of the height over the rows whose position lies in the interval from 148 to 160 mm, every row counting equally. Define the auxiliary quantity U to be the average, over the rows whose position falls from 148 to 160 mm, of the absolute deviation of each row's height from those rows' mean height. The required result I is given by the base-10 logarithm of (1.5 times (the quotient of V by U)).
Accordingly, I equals 2.1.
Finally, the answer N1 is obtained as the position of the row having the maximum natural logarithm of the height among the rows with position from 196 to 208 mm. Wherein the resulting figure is 205.0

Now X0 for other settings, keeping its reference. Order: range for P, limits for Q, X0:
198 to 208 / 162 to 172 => 0.028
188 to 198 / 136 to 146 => -0.013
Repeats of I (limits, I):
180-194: 2.0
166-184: 1.8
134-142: 1.6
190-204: 2.0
